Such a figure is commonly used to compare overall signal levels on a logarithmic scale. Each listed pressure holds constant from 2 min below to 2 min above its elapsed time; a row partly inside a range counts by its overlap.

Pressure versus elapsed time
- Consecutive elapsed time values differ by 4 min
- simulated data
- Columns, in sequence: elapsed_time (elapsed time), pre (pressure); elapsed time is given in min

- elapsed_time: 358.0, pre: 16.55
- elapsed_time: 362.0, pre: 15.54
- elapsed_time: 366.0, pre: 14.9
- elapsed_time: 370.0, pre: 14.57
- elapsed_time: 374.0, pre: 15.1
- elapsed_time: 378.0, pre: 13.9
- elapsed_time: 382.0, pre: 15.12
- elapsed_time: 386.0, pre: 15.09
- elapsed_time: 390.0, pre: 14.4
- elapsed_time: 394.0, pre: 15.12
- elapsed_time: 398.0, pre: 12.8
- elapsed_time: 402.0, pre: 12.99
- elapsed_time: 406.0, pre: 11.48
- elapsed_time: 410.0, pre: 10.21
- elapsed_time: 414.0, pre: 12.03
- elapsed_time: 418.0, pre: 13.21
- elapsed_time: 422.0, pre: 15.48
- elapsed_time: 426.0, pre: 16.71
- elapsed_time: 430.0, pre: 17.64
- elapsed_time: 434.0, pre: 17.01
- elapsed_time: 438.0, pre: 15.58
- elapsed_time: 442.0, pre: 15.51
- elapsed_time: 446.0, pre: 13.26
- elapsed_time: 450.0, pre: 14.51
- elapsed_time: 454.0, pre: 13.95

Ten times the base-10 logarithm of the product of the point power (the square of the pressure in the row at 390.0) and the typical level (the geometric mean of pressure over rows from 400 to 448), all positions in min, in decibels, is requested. 34.7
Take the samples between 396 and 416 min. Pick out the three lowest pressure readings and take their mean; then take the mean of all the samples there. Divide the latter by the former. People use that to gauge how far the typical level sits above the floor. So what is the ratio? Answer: 1.06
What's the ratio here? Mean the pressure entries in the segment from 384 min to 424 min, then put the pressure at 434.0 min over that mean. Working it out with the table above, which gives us 1.3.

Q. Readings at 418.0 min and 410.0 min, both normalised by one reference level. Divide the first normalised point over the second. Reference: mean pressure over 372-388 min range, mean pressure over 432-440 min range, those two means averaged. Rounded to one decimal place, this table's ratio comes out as 1.3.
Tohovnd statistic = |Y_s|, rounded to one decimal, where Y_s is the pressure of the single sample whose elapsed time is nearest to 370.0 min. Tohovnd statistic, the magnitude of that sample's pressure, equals 14.6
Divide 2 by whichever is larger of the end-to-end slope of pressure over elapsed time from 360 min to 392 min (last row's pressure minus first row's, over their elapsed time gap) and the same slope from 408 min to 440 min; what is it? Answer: 10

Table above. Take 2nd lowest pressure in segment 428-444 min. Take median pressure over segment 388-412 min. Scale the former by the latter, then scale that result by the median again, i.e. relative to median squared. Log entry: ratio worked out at 0.094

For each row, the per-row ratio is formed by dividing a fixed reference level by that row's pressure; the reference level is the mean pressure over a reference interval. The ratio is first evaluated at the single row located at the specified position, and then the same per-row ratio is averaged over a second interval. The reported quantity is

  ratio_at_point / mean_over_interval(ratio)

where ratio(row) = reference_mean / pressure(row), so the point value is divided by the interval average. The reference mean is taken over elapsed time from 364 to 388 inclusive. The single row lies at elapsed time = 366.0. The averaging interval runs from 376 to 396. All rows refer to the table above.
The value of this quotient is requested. 0.99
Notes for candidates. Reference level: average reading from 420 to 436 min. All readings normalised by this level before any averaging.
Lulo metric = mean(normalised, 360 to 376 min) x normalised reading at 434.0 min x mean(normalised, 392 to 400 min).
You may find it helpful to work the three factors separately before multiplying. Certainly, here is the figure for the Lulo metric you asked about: 0.765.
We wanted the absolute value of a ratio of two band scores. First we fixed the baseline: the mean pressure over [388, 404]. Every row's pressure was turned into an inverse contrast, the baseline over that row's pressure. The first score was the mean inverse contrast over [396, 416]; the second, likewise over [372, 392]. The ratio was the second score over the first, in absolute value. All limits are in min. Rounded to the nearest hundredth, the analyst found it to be 0.80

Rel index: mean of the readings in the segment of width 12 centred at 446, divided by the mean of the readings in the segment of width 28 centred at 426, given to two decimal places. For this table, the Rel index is 0.94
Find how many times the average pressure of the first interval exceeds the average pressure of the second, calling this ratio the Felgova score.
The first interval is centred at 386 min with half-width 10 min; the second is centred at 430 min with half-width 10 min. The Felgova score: 0.89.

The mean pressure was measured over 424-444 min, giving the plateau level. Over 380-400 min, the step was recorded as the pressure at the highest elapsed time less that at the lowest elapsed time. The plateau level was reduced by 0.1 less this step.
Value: 14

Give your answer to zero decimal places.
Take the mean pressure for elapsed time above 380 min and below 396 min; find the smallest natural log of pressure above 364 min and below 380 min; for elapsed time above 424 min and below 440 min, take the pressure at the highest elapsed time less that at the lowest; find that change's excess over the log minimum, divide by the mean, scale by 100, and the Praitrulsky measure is -25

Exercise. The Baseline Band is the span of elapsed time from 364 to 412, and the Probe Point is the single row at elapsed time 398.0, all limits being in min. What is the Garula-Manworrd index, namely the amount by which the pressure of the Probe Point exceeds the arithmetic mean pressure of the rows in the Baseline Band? -1.0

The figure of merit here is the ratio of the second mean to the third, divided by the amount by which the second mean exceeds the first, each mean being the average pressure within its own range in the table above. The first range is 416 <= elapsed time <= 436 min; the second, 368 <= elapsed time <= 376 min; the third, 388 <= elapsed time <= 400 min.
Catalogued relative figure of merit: -0.90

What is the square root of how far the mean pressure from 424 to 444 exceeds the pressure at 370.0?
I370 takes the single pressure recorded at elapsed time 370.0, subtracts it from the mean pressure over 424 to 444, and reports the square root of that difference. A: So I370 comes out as 1.4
